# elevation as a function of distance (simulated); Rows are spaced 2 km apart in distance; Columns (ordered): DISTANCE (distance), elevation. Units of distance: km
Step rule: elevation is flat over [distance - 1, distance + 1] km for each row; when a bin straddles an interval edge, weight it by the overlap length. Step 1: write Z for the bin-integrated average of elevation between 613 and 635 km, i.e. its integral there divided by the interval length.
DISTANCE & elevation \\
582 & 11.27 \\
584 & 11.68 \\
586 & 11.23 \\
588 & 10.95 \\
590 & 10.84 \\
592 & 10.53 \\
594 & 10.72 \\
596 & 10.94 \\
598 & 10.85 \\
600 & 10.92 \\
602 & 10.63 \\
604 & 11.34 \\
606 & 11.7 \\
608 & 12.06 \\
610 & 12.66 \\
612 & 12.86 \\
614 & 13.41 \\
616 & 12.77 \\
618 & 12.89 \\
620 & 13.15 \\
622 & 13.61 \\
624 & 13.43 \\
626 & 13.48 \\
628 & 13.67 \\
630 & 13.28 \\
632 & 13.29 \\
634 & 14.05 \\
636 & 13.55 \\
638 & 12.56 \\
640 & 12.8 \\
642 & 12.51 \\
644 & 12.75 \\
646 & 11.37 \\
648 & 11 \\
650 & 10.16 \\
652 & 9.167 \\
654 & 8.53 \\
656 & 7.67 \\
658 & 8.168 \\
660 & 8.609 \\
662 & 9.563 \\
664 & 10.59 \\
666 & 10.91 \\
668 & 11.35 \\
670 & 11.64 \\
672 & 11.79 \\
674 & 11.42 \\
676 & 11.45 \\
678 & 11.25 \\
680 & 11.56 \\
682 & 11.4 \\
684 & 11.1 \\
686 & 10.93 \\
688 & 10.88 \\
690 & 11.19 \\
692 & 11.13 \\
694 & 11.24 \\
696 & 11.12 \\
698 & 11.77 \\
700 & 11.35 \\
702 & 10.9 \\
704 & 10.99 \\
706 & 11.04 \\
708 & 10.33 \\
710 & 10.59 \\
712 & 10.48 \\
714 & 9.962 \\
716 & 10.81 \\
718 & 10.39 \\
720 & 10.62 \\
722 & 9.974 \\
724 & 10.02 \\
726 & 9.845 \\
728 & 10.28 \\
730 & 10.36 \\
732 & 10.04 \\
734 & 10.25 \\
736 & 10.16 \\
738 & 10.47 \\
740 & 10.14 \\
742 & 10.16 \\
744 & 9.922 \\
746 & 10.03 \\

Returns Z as 13.4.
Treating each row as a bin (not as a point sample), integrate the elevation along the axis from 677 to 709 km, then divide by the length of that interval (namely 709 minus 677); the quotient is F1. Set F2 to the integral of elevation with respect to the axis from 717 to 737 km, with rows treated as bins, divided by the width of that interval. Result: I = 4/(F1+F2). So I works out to 0.188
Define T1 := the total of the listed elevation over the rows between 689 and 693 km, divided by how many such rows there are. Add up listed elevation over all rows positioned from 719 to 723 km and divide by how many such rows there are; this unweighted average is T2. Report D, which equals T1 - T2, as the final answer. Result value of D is 1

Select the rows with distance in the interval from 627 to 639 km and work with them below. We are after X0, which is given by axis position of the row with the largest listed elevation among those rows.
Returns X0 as 634 km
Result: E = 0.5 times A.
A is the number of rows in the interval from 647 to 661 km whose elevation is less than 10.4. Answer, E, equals 3.00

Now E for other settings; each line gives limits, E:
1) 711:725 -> 2.00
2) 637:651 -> 0.50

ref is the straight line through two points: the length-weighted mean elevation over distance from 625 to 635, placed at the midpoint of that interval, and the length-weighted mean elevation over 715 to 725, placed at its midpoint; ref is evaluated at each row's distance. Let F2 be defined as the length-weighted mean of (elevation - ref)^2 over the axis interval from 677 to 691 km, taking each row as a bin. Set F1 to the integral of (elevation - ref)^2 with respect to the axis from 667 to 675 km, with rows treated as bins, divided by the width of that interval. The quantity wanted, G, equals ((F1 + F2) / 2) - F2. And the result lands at 0.06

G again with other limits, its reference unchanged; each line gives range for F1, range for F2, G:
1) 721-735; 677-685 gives -0.06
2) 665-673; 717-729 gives 0.34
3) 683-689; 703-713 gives 0.15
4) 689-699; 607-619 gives -1.02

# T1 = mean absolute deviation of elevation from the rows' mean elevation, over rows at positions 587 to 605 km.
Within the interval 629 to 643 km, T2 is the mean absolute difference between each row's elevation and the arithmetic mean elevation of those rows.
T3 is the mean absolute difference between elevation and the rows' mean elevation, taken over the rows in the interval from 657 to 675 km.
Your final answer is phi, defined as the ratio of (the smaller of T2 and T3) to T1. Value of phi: 2.8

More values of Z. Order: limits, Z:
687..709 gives 11.1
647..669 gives 9.6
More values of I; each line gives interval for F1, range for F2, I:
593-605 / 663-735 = 0.184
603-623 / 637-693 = 0.170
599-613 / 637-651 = 0.169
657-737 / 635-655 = 0.181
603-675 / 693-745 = 0.180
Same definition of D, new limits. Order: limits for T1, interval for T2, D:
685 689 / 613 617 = -2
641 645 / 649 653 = 3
